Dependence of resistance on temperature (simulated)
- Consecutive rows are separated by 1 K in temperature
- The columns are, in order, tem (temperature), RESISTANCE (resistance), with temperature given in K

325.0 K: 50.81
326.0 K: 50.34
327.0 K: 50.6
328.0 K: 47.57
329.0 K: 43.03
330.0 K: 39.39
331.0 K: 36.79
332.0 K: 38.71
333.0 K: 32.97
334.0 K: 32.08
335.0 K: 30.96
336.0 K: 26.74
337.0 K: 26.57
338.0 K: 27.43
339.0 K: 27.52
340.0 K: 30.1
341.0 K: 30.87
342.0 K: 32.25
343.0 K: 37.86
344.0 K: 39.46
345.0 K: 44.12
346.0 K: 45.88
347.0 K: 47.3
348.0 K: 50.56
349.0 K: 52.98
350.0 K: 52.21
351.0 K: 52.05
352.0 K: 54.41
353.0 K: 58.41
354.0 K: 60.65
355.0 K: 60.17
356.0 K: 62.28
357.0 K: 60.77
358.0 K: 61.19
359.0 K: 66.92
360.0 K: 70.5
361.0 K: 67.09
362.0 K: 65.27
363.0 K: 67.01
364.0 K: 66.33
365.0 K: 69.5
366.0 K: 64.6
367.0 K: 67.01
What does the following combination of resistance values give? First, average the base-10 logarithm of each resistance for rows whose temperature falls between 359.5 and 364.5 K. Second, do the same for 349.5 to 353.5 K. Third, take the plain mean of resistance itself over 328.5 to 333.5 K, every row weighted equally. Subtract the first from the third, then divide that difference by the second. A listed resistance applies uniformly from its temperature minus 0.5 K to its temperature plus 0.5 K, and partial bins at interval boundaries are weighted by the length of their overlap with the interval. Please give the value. 21.0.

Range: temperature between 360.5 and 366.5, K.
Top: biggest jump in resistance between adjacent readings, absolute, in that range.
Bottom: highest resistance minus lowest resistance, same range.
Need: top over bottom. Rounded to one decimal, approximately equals 1.0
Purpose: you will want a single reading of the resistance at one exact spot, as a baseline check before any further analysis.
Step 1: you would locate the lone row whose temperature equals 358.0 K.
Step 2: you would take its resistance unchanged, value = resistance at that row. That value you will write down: 61.19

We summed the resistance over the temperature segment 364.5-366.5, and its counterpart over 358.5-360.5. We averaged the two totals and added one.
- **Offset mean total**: 137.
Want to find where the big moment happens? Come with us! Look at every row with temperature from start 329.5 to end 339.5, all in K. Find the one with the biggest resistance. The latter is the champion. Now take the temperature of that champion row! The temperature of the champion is 330.0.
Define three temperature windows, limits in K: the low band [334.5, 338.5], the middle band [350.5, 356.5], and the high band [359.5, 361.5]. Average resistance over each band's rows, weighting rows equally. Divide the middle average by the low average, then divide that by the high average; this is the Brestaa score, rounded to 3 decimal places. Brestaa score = 0.030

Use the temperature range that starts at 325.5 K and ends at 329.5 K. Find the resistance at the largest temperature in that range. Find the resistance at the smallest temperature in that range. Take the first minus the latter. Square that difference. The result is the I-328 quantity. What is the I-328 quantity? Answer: 53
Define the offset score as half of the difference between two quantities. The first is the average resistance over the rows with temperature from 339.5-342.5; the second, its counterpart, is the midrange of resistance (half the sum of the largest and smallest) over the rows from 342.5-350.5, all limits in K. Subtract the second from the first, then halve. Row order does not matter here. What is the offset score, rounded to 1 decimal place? -7.2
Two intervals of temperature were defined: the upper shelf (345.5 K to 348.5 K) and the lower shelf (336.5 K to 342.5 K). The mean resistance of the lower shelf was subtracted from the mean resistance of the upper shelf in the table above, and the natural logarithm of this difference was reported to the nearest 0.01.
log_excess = 2.93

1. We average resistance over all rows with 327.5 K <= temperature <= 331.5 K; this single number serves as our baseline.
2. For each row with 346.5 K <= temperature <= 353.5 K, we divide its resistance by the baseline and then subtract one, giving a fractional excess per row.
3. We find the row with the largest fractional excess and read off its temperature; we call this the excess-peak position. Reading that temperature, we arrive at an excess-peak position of 353.0 K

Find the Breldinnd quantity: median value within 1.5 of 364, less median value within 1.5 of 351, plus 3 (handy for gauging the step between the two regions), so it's 18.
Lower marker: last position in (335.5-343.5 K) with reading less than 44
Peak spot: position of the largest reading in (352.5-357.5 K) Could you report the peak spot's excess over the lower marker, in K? 13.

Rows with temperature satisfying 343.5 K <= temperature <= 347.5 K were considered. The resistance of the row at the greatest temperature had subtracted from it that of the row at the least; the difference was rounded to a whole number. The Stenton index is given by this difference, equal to 8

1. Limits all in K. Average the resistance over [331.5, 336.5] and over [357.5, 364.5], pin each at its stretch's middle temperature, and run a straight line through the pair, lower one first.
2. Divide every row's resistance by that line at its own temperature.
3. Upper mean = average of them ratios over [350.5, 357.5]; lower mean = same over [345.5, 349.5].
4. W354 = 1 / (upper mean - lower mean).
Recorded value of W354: 54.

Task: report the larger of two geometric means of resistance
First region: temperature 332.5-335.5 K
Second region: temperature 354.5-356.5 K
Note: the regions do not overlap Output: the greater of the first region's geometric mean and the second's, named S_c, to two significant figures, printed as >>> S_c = 61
